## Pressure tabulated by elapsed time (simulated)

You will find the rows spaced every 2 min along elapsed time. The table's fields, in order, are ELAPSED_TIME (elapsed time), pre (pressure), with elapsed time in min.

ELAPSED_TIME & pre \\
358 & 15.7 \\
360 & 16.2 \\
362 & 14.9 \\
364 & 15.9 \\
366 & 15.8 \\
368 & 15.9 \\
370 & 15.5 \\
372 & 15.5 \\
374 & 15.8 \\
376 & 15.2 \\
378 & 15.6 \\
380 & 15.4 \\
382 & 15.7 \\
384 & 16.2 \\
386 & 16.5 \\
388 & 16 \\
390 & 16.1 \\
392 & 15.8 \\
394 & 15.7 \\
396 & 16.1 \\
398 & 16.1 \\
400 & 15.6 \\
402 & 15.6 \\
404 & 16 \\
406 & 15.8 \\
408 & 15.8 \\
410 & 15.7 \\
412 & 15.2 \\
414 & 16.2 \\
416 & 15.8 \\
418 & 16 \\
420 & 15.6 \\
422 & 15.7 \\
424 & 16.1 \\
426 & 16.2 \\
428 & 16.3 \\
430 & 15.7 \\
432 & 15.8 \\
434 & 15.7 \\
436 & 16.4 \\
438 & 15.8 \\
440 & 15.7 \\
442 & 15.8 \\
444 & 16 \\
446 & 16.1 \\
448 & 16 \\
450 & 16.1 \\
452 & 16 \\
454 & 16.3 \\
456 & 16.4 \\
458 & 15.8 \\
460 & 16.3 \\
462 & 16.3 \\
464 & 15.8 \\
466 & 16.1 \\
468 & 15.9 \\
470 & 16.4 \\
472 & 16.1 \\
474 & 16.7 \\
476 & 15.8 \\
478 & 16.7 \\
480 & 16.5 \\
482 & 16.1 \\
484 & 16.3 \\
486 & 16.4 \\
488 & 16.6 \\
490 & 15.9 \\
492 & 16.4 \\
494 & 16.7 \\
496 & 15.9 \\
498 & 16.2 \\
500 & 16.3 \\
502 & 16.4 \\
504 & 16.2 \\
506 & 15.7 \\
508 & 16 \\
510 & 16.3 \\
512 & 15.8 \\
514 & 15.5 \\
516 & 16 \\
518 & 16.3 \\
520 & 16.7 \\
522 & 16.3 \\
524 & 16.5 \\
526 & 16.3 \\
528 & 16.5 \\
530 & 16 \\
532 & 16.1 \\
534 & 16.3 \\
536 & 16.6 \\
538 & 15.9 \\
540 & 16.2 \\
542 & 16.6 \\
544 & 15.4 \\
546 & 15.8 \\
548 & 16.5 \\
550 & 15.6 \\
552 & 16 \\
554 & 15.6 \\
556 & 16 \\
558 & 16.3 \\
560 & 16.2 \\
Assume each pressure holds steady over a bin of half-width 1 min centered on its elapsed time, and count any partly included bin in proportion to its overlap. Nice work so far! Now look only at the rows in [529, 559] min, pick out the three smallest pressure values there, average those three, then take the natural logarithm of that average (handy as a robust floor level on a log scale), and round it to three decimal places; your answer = 2.743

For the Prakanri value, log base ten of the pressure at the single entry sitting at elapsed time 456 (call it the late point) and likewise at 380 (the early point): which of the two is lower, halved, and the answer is 0.594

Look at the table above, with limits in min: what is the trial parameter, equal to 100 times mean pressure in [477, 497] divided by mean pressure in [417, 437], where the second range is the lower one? 102.5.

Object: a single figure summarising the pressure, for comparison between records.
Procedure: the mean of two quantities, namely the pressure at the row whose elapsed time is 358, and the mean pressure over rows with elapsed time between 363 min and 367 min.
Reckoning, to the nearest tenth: 15.8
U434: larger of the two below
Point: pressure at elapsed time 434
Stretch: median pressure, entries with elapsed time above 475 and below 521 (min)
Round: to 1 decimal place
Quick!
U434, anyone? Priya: 16.3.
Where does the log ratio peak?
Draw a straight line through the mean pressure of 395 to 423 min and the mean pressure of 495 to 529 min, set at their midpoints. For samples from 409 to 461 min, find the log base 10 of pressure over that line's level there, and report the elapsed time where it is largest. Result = 436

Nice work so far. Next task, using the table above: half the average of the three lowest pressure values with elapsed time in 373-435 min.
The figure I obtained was 7.63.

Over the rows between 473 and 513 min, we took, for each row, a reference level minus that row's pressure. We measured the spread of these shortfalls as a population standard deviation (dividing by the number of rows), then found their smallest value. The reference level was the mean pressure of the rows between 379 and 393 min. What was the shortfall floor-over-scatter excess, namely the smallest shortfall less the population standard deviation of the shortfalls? -1.05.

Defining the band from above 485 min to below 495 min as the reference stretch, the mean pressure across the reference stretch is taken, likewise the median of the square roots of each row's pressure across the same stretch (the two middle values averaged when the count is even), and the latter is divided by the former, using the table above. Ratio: 0.247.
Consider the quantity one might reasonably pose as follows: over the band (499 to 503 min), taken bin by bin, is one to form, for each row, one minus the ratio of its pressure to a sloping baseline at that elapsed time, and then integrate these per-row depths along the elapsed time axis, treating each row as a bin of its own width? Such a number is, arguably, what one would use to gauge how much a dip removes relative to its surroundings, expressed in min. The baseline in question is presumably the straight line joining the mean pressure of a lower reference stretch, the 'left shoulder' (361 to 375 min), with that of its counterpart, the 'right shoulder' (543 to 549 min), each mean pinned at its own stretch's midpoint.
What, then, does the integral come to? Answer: -0.13 min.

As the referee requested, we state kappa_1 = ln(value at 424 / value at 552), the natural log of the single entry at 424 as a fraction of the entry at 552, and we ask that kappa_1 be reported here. 0.006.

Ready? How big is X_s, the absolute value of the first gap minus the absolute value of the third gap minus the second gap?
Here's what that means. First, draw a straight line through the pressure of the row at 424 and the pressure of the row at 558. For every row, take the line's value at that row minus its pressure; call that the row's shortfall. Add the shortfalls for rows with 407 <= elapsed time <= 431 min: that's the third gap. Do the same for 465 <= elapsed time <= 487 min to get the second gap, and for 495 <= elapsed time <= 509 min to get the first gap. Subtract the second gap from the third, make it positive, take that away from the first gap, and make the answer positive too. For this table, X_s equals 3.0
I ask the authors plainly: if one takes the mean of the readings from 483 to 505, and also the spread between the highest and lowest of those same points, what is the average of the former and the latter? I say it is 8.55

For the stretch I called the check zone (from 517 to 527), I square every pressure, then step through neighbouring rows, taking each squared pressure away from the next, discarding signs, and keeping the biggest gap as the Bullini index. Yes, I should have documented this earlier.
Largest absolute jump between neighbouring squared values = 13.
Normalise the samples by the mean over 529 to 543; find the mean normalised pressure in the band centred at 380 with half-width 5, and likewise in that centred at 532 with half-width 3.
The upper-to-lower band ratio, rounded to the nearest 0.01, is 1.03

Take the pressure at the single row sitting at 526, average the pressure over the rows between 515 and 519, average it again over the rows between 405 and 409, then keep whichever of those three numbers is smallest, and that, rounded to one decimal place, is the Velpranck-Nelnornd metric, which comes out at 15.8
